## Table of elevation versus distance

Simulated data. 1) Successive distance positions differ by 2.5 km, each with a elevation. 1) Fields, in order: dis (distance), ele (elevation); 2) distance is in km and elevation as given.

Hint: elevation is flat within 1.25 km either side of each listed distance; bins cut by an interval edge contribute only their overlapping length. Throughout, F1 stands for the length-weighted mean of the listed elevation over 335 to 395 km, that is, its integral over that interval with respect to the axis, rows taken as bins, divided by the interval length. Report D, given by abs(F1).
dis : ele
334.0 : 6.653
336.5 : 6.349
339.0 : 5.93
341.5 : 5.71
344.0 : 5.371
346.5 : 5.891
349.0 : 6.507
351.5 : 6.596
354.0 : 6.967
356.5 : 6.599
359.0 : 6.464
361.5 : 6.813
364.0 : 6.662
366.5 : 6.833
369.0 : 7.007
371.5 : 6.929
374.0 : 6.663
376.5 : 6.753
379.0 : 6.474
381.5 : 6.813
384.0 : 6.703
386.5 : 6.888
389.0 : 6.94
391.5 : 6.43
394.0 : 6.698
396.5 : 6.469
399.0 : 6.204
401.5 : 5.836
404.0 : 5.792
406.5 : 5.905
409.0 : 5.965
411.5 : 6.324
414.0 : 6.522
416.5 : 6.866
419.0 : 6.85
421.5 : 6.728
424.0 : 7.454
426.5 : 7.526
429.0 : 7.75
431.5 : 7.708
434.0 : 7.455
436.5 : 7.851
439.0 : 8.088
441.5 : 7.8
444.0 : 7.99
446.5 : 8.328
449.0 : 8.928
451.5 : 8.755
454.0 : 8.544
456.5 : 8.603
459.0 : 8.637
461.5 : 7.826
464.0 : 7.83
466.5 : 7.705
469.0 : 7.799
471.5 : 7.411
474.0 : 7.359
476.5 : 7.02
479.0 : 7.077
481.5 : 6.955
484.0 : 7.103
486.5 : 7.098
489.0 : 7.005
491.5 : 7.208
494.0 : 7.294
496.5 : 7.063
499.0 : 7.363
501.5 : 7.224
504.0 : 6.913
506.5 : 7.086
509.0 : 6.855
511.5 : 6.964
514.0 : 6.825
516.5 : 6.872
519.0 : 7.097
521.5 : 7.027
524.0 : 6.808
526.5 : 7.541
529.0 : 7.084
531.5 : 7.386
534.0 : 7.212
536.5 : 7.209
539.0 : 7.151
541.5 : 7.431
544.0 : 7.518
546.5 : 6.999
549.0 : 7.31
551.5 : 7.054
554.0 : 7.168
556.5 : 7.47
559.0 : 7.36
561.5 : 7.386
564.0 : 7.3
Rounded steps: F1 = 6.5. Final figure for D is 6.54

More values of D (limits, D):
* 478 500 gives 7.13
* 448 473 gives 8.19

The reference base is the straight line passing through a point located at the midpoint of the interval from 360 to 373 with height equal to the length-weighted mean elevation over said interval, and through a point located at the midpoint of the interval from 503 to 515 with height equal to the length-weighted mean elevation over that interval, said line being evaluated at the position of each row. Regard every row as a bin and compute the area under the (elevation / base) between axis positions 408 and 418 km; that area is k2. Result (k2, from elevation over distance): 9.4 km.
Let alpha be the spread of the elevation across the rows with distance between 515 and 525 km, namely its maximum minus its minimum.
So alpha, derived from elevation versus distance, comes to 0.29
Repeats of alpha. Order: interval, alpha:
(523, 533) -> 0.73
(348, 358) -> 0.46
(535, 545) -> 0.37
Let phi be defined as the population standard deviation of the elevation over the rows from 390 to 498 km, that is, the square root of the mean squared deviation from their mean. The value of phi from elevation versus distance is 0.81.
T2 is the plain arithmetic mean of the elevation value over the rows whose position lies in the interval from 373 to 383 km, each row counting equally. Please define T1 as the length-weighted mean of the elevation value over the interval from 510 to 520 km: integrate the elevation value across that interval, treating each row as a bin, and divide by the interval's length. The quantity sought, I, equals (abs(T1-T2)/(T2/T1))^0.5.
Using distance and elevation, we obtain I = 0.5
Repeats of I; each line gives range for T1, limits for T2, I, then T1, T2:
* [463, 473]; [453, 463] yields 0.8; 7.67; 8.4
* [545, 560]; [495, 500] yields 0.1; 7.23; 7.2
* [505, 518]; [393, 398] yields 0.6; 6.92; 6.6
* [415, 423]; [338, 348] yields 1.1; 6.83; 5.7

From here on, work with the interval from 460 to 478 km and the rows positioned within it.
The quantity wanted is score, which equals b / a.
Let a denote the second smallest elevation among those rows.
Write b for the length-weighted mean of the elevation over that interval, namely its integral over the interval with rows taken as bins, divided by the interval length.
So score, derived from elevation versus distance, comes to 1.03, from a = 7.359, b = 7.6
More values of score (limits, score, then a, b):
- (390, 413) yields 1.06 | 5.836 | 6.2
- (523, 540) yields 1.02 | 7.084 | 7.2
